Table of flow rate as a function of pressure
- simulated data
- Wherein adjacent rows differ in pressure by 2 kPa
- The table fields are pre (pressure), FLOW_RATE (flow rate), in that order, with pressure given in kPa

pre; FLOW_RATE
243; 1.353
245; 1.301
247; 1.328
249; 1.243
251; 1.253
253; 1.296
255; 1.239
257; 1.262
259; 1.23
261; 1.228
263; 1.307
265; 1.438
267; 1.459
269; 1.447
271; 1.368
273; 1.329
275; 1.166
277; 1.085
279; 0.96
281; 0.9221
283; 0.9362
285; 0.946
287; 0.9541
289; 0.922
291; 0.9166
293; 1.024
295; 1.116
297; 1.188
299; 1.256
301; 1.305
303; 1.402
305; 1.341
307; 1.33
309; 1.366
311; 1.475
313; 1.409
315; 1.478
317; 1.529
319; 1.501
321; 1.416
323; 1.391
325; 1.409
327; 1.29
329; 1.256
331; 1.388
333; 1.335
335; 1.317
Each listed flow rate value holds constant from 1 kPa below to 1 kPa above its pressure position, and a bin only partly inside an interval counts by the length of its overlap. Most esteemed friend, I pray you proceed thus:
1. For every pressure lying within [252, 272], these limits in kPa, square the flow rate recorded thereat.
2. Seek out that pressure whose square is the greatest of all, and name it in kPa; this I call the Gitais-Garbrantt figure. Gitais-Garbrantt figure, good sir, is 267 kPa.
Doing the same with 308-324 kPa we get 317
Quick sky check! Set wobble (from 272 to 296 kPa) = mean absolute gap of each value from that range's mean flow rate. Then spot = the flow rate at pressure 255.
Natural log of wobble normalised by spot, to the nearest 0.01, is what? -2.51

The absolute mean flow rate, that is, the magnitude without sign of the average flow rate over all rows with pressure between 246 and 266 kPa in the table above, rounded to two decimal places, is 1.28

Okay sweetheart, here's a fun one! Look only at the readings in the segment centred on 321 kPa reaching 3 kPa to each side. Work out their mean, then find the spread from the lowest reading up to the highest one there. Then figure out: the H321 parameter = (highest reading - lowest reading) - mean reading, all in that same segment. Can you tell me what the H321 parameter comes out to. -1.33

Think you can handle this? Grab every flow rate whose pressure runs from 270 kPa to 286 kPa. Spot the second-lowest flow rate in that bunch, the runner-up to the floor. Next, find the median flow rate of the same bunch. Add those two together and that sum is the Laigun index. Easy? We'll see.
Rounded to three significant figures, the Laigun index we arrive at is 1.96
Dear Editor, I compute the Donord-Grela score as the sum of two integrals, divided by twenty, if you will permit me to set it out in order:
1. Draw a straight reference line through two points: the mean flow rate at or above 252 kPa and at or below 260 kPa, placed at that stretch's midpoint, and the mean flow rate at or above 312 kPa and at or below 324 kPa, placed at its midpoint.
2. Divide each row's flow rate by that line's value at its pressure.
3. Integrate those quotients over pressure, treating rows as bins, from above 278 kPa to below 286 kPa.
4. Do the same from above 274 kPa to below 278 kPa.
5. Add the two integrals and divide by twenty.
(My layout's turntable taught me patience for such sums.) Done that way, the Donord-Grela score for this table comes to 0.45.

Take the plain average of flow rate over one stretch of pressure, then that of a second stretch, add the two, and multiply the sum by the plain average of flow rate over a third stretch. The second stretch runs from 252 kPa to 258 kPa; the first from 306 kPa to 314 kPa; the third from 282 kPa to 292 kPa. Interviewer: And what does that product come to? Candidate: 2.49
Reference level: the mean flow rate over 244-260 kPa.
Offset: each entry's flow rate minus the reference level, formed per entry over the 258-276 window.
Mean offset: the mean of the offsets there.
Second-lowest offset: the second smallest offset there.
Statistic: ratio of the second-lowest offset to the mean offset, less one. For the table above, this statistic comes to -1.7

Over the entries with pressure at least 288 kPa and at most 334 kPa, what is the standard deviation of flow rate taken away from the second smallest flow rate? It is 0.75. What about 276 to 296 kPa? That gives 0.85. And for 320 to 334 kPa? 1.23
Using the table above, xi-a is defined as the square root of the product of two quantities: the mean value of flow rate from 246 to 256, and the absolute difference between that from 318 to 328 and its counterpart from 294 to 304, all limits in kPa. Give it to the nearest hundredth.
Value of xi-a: 0.43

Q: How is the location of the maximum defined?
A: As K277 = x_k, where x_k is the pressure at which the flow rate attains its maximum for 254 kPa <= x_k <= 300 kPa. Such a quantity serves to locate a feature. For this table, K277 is 267 kPa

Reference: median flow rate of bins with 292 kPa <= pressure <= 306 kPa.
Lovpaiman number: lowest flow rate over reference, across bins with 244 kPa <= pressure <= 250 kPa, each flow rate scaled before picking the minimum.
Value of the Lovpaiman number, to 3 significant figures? 0.990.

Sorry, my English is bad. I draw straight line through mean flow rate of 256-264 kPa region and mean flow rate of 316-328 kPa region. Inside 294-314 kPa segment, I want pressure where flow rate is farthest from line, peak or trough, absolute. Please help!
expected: 295 kPa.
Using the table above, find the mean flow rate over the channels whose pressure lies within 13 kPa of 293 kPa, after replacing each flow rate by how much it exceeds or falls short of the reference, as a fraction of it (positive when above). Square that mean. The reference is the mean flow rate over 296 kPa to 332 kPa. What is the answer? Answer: 0.041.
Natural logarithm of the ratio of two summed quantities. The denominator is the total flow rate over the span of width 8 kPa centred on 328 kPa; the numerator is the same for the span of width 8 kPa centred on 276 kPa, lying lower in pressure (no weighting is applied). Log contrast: -0.16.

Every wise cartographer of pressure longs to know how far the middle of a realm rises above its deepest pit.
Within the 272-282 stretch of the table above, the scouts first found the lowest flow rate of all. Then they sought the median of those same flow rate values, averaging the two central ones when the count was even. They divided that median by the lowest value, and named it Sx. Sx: 1.18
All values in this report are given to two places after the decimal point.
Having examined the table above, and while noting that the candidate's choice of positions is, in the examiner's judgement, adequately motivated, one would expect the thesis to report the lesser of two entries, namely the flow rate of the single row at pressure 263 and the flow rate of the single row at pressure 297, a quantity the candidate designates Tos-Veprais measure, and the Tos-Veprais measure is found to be 1.19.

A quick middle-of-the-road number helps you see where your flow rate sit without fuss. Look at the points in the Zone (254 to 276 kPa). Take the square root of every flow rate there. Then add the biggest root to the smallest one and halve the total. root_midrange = 1.14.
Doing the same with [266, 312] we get 1.09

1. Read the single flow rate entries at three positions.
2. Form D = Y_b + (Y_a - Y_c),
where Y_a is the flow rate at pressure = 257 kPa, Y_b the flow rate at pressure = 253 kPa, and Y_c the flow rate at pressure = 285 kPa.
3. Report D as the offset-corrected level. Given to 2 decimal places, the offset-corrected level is 1.61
